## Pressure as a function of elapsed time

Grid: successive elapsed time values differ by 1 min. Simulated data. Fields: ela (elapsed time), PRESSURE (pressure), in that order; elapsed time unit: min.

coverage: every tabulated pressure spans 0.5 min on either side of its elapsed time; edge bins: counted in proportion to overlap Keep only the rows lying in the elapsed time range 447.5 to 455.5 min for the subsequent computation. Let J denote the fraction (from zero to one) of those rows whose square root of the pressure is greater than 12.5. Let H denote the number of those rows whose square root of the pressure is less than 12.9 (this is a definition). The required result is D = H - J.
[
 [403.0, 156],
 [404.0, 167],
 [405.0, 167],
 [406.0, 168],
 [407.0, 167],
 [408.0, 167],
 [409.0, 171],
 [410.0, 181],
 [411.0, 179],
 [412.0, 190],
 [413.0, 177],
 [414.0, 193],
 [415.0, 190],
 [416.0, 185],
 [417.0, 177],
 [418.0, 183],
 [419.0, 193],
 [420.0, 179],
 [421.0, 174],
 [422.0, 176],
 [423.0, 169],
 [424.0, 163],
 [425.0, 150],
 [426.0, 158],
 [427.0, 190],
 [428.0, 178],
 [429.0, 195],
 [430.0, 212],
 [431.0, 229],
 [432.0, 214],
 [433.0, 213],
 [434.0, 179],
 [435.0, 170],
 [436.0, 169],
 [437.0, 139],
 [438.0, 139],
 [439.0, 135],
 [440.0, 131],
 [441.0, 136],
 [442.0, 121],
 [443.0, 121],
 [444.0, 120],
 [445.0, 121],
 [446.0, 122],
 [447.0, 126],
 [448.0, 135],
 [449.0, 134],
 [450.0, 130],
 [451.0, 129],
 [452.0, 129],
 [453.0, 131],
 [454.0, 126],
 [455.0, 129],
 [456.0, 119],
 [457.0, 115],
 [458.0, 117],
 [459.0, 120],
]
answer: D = 8.0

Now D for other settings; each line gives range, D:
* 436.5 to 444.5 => 8.0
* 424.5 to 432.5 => 1.1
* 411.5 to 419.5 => -1.0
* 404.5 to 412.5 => -1.0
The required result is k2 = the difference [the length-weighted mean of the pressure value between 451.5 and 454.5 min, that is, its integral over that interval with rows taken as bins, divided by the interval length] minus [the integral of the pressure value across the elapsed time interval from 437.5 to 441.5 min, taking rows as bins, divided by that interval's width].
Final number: -7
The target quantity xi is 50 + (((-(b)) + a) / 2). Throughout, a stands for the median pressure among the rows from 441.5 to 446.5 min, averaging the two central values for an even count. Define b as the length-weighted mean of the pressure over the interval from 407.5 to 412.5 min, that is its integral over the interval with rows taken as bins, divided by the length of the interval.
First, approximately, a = 121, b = 178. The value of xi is 22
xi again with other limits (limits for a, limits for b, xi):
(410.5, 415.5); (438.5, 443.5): 81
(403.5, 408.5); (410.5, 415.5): 41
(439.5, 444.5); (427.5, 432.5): 8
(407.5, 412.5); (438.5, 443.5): 75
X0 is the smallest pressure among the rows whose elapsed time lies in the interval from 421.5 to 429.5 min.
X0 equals 150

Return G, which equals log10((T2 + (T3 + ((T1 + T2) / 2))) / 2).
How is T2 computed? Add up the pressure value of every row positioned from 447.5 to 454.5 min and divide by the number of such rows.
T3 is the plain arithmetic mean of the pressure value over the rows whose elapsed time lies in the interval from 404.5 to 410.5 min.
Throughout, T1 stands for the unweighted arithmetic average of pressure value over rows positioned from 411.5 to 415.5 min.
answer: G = 2.36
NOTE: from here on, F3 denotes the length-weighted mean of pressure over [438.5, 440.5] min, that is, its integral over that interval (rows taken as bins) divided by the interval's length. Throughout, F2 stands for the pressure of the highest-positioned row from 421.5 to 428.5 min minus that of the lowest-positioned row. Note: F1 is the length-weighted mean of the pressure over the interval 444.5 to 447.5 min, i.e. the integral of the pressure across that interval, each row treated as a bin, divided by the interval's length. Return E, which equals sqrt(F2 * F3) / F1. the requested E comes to 0.13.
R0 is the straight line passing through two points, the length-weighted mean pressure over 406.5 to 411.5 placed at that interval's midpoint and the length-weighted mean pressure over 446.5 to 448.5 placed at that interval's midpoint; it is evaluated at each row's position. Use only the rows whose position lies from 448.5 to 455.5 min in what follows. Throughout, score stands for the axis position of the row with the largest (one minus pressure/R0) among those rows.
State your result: 450.0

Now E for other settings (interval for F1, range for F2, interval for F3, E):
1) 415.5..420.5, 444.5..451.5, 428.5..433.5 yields 0.22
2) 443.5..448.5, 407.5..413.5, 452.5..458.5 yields 0.28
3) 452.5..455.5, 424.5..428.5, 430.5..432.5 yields 0.61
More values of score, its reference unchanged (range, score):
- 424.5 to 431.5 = 425.0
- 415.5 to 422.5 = 417.0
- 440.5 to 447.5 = 442.0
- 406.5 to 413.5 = 407.0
